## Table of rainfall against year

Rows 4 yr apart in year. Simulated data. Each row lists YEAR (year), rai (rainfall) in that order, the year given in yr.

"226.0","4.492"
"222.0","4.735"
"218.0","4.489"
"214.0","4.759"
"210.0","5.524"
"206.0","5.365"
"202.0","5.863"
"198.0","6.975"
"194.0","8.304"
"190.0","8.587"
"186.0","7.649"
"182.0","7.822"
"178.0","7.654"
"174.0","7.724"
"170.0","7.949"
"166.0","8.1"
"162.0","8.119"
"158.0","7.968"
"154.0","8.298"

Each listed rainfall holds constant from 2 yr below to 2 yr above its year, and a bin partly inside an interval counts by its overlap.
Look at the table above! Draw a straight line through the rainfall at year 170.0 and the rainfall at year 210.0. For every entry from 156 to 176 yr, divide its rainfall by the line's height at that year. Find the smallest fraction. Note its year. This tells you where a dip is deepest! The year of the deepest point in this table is 158.0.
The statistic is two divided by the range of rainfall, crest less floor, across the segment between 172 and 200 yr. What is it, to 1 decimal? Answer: 1.2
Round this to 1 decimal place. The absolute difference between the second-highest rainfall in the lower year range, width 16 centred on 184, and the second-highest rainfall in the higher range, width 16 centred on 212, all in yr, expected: 2.5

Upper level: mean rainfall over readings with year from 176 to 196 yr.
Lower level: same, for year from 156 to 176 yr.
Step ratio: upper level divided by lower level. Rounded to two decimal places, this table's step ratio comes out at 1.00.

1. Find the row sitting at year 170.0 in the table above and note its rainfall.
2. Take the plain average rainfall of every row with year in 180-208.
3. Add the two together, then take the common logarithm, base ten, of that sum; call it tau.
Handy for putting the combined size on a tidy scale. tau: 1.18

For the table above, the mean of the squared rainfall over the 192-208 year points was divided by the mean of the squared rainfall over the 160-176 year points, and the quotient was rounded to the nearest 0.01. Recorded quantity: 0.71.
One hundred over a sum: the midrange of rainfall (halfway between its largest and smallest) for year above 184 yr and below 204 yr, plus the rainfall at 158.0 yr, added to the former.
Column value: 6.58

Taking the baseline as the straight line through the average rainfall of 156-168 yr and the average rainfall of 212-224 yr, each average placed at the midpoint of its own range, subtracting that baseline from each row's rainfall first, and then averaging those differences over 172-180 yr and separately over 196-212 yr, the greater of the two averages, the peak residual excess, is 0.5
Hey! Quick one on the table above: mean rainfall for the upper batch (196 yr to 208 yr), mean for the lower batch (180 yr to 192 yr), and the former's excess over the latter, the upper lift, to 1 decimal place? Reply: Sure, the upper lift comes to -2.0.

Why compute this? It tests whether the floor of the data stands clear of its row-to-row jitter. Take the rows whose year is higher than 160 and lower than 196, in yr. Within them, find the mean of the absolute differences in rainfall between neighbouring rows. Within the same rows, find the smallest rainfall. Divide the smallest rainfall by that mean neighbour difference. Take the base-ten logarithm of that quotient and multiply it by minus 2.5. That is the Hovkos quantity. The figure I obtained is -3.7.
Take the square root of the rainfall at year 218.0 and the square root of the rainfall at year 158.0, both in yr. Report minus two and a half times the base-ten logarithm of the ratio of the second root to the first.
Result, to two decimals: -0.31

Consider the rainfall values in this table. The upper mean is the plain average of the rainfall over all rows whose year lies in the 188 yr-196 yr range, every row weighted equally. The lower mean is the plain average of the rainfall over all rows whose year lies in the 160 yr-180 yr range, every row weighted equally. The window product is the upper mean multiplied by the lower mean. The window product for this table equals 67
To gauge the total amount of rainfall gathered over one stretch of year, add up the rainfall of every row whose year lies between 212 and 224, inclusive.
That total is 14.0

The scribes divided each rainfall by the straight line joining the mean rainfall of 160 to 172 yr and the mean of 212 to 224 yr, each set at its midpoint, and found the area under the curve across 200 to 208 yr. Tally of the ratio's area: 8.1 yr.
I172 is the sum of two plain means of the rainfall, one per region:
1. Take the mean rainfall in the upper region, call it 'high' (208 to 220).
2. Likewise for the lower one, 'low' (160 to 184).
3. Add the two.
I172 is 12.8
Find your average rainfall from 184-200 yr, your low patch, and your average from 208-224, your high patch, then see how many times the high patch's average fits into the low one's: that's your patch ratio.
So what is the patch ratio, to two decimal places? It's 1.62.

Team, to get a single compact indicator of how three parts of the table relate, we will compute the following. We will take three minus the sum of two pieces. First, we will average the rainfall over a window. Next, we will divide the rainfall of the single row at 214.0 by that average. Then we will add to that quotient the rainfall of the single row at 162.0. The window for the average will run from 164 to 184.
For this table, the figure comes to -5.73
